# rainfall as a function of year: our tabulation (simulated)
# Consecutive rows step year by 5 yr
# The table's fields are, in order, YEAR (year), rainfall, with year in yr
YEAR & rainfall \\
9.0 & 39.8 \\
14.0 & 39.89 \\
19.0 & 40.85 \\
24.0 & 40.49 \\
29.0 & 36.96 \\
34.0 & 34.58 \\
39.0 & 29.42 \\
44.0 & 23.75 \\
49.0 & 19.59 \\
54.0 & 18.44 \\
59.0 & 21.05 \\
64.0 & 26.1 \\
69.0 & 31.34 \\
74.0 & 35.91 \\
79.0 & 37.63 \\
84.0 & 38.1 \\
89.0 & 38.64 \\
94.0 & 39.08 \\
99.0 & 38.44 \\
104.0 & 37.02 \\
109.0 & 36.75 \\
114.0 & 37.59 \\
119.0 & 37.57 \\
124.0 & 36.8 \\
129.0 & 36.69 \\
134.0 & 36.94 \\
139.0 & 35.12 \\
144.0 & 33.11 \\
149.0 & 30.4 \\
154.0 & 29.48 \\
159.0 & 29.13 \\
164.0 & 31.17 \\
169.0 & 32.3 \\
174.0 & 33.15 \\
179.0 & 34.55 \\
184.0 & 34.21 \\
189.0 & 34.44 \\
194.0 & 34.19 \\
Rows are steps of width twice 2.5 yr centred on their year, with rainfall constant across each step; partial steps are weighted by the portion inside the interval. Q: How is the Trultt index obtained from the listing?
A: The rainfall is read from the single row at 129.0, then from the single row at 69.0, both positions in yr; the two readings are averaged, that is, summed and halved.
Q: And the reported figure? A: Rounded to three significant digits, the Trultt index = 34.0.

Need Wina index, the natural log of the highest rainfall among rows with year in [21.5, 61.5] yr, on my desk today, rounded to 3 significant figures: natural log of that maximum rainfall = 3.70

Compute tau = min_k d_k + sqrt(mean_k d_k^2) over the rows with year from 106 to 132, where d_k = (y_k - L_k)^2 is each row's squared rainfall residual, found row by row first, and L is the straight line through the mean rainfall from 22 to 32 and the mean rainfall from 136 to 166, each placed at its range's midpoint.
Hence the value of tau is 23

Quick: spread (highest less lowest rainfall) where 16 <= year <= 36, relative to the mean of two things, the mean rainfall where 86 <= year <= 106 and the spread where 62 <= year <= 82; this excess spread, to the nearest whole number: -19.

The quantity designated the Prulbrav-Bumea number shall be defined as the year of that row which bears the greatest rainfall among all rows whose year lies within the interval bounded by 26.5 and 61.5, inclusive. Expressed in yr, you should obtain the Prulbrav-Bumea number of 29.0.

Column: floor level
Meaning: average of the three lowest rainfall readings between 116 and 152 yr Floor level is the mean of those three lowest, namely 33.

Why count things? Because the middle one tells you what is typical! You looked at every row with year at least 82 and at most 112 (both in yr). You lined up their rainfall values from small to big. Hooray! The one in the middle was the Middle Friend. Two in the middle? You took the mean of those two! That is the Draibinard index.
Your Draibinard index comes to 38.3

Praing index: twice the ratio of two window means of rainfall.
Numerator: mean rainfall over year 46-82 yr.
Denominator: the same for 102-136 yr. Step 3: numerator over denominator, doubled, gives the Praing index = 1.47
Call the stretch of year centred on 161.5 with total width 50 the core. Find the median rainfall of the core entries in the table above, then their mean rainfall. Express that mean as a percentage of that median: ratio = 99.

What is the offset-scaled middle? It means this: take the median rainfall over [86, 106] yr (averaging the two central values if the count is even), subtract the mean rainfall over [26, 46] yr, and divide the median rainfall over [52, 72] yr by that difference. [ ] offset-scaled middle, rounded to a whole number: 3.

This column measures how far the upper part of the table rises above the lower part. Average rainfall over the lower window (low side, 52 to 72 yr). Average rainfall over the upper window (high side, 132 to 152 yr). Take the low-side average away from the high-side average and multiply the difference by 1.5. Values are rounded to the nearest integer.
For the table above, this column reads 14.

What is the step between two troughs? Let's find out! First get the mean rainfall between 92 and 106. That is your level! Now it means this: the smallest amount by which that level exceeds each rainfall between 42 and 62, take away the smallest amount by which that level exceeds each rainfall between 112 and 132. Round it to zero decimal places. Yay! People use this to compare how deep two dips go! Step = 14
